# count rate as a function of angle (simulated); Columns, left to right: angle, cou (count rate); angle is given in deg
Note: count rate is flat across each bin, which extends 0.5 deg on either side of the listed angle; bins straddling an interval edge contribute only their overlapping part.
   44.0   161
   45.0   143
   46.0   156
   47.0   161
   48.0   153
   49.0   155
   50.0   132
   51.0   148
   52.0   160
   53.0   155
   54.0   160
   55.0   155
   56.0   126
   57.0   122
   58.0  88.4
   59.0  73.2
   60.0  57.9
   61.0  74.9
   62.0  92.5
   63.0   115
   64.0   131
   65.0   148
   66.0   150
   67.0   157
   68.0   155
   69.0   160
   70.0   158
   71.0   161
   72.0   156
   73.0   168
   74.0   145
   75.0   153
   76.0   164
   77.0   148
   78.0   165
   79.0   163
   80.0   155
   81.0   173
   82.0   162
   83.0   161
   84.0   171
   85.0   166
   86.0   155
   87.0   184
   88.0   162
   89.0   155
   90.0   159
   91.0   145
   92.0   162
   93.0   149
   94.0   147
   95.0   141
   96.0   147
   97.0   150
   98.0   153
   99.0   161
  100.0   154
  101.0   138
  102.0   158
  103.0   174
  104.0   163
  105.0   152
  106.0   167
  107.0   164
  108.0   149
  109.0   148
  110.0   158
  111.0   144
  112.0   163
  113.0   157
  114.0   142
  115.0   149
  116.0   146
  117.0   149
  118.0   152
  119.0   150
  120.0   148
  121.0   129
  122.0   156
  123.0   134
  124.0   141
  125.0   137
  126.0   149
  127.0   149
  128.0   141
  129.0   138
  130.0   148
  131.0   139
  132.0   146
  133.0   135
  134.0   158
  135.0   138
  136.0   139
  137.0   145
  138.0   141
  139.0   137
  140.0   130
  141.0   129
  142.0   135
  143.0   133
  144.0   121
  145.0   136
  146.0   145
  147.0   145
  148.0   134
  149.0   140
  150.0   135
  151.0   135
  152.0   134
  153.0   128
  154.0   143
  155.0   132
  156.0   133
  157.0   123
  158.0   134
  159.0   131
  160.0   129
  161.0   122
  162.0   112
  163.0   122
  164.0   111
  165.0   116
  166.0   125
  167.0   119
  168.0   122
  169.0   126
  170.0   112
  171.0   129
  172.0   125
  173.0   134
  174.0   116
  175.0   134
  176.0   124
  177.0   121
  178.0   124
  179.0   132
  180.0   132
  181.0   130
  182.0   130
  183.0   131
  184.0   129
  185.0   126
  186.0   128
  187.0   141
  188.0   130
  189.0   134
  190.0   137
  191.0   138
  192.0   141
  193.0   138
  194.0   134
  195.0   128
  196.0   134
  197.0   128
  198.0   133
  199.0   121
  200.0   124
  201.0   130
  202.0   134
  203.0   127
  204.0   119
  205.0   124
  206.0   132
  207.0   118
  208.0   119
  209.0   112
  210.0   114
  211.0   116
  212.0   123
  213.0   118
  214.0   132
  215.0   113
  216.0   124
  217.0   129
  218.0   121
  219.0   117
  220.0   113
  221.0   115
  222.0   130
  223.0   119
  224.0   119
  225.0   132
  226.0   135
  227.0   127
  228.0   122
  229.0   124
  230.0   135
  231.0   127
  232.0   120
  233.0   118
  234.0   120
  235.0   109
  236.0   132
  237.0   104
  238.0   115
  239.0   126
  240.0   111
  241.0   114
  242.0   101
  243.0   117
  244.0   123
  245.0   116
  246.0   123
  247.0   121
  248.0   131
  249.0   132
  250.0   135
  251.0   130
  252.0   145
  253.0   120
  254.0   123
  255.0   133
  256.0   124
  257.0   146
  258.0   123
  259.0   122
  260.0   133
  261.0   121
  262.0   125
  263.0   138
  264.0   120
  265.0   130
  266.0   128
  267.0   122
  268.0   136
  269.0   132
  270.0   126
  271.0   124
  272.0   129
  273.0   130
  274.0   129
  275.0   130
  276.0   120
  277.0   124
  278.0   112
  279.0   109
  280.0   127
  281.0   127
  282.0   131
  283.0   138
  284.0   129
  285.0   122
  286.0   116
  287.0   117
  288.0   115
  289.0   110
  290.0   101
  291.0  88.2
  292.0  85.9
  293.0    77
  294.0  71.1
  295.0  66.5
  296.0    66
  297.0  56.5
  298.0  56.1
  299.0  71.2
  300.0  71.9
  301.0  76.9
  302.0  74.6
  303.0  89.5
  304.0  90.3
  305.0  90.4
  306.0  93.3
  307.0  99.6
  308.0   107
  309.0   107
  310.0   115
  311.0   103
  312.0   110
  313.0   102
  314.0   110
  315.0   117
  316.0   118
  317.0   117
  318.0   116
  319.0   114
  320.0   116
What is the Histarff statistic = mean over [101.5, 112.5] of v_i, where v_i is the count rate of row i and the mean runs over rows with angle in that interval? 158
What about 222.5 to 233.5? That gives 125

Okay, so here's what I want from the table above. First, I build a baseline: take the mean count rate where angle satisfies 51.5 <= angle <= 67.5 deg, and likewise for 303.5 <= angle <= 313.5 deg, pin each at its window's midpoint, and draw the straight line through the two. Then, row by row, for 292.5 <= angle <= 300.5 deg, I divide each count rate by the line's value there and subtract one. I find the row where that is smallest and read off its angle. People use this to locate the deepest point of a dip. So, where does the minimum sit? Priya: 298.0 deg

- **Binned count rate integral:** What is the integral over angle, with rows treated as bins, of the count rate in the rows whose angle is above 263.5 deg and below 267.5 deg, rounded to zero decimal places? 500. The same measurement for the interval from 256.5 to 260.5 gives 524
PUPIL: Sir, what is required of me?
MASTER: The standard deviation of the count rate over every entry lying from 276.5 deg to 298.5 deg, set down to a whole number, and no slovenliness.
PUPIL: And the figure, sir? 26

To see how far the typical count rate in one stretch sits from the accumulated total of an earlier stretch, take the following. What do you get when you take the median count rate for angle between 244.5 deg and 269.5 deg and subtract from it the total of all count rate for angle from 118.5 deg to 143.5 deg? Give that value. -3397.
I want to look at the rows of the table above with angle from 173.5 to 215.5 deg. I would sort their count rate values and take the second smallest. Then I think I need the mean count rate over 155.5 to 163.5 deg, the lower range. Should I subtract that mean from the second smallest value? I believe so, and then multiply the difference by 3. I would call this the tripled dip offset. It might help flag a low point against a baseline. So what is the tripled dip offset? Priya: -38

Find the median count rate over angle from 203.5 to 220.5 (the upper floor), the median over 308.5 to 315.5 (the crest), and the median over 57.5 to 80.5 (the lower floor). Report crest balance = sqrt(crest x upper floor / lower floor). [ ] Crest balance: 9.2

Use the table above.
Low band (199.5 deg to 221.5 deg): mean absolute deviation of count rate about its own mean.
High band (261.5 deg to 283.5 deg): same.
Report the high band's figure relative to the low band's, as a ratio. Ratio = 0.9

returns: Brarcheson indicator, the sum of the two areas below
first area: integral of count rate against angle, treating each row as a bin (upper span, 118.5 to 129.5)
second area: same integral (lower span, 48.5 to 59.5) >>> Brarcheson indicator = 3047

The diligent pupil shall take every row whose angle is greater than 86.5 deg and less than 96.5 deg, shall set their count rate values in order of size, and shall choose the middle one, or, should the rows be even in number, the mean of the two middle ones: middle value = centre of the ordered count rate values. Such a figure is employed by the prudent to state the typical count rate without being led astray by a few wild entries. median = 152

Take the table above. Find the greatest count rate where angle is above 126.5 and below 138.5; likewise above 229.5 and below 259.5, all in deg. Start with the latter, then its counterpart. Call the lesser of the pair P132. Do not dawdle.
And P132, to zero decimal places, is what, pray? 146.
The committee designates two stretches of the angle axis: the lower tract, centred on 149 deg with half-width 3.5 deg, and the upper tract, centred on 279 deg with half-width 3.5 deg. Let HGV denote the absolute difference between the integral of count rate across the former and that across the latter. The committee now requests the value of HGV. 118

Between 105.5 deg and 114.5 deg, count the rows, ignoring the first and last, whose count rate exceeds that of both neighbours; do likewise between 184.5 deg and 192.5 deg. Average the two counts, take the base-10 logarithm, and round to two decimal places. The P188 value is 0.18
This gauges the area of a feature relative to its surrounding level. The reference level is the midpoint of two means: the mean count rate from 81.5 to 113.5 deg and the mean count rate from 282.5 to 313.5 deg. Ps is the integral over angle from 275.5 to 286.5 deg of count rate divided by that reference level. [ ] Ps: 10.80 deg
